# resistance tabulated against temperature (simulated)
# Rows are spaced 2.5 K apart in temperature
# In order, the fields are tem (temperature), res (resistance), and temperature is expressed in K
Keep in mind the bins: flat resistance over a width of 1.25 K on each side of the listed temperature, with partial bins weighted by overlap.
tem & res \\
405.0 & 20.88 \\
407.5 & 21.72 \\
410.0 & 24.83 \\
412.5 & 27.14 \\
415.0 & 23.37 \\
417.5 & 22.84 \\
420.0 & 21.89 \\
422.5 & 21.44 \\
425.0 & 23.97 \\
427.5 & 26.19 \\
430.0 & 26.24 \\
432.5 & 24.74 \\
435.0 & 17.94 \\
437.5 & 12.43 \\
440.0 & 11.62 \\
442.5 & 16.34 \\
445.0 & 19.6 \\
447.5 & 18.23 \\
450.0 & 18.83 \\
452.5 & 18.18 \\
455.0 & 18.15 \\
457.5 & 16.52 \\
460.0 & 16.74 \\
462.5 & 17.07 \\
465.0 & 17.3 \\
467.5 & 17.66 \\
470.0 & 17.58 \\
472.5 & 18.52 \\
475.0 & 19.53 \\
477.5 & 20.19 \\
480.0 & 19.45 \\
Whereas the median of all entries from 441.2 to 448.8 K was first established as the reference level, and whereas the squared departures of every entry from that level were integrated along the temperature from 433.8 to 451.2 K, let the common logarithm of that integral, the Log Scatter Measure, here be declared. 2.32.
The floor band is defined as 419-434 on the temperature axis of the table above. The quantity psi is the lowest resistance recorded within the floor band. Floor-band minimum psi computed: 21.44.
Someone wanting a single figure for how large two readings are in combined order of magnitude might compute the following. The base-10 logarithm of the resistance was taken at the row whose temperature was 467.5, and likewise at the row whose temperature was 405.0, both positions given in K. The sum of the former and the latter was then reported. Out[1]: 2.57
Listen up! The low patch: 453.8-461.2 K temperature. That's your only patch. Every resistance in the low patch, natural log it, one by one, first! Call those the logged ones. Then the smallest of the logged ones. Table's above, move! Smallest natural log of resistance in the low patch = 2.80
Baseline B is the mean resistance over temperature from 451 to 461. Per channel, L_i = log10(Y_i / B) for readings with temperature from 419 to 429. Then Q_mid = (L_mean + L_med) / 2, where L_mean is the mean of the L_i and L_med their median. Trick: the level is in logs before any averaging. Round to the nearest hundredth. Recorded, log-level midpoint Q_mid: 0.12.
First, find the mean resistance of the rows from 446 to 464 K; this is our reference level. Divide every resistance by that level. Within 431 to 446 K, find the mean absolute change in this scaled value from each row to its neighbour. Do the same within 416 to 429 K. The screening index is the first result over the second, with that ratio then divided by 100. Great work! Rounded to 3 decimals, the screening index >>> 0.027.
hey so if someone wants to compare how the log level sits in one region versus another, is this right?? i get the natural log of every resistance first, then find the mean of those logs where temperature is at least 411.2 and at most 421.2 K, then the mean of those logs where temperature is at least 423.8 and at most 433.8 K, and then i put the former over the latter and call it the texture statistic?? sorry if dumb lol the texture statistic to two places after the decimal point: 0.98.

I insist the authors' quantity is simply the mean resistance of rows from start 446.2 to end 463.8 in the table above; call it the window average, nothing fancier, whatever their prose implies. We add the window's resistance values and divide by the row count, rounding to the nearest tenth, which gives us 17.7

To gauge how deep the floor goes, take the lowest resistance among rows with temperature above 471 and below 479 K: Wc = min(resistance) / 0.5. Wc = 37.0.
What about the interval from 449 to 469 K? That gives 33.0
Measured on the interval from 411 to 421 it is 43.8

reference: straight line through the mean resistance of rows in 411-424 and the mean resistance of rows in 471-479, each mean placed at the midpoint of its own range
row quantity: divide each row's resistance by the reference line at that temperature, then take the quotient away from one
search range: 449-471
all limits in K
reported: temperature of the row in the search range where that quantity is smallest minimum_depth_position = 450.0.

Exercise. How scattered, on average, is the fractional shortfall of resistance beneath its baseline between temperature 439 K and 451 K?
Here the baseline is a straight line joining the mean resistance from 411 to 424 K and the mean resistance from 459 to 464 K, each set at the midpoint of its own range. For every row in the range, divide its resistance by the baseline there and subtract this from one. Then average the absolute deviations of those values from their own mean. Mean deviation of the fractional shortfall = 0.140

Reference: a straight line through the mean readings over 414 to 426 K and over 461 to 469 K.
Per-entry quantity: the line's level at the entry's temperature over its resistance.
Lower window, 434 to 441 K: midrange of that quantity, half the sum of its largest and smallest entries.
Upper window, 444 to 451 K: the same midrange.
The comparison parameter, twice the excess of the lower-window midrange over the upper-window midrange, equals 0.8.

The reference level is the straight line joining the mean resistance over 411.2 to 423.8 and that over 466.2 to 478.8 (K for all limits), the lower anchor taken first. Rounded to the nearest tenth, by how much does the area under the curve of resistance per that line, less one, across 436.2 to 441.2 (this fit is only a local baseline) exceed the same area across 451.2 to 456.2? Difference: -1.7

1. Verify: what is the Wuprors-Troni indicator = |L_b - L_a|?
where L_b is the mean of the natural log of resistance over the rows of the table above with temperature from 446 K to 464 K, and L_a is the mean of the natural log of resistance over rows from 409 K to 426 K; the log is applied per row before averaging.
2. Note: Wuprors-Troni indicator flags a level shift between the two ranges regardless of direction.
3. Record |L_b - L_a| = 0.29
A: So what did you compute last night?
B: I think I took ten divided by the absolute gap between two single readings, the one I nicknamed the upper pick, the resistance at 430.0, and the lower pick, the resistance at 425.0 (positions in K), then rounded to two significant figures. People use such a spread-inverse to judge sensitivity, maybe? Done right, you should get 4.4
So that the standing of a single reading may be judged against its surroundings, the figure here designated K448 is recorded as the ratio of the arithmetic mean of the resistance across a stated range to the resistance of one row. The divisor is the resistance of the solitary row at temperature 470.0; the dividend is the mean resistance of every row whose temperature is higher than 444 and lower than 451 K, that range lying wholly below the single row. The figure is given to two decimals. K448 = 1.07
